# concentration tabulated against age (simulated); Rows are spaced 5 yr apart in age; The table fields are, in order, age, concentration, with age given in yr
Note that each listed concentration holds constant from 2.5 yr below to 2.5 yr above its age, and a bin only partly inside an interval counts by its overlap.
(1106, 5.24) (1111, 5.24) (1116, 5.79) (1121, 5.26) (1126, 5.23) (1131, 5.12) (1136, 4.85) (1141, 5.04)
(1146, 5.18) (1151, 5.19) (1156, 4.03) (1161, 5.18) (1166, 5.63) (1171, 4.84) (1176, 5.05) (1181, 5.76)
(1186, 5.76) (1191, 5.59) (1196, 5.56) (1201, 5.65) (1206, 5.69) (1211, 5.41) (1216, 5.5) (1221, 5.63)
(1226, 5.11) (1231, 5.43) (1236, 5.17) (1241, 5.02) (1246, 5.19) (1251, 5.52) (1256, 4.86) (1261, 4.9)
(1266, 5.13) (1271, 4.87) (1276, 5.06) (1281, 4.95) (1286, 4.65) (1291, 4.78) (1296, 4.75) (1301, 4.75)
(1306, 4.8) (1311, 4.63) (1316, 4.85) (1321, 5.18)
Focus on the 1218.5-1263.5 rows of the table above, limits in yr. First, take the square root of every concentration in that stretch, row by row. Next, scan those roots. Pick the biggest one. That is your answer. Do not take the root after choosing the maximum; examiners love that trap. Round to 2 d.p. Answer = 2.37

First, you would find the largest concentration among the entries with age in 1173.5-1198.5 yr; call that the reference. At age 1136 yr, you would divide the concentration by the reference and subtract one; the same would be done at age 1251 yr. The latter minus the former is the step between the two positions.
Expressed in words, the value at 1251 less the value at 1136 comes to 0.12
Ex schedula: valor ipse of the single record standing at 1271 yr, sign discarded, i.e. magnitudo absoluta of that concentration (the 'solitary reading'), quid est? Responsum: 4.87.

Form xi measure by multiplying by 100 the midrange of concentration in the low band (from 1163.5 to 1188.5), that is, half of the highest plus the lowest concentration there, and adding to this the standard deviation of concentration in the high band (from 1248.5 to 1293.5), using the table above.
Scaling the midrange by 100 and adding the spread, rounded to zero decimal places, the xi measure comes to 530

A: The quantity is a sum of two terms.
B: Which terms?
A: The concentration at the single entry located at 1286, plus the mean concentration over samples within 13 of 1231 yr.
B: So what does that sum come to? 9.9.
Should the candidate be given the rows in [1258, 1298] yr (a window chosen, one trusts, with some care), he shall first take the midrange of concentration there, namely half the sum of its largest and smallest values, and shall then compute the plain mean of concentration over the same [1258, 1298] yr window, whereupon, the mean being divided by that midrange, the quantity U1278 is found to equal 1.00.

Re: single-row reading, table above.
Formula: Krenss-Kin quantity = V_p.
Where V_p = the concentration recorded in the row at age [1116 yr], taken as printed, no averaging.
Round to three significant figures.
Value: 5.79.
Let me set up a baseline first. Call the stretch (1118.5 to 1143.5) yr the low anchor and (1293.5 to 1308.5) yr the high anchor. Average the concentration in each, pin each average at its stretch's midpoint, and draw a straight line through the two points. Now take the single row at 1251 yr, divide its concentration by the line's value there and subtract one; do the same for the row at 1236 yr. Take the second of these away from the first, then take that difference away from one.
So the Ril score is 0.92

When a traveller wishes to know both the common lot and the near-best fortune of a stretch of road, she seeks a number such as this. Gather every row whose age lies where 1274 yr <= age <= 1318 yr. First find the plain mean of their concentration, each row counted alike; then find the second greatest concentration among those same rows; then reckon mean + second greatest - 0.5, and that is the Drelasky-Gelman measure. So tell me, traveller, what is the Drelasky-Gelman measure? 9.25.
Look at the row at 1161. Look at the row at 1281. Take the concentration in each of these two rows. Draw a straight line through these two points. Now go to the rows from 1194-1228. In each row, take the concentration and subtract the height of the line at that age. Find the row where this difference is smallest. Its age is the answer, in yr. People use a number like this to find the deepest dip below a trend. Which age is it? 1226 yr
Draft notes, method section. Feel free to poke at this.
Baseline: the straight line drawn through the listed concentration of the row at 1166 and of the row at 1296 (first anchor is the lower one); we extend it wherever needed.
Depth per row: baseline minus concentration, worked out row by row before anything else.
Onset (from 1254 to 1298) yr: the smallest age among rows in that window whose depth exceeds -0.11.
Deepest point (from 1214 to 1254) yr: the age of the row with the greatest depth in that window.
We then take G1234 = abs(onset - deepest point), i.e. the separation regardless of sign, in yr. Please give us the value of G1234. 30 yr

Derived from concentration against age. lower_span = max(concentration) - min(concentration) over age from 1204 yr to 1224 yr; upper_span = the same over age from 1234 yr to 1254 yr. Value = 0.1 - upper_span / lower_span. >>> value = -1.7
